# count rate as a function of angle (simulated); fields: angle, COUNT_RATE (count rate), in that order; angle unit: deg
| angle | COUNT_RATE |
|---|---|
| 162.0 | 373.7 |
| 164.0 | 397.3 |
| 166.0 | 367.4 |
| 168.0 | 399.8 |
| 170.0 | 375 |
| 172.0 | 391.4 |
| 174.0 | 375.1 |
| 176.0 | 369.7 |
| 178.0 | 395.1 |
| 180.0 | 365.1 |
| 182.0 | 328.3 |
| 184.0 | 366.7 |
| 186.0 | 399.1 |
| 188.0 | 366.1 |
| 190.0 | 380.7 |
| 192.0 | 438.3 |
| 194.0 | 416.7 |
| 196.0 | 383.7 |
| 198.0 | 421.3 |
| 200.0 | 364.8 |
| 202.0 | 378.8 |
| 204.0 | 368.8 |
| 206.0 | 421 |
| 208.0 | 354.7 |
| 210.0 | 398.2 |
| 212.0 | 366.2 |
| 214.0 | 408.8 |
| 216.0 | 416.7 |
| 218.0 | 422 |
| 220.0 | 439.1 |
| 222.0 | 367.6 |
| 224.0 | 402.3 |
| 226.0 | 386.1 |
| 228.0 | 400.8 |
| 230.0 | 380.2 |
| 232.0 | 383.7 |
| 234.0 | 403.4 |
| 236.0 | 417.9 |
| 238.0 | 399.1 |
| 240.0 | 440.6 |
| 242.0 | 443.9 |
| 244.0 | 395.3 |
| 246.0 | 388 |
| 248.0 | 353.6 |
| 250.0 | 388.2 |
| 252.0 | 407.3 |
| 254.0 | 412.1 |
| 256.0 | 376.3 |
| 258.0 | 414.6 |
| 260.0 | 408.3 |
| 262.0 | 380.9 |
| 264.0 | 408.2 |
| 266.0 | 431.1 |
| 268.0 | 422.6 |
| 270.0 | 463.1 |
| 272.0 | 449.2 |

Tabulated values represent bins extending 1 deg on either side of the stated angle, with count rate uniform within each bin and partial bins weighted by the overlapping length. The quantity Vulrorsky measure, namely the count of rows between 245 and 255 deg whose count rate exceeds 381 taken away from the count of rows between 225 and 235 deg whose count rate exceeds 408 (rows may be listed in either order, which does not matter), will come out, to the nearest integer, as -4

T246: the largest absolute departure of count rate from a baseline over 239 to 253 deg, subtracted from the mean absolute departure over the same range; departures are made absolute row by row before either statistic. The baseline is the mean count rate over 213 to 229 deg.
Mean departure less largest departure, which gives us -27.2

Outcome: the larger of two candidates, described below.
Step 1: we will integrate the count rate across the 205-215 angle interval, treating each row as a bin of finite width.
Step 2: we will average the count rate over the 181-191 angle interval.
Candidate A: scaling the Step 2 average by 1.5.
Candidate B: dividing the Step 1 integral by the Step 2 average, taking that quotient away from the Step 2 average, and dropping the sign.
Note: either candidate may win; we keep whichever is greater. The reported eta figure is 552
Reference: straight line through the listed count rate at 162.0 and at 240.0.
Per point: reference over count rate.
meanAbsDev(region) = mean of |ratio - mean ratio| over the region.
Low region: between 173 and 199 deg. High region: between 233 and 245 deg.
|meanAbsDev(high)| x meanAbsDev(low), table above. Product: 0.0023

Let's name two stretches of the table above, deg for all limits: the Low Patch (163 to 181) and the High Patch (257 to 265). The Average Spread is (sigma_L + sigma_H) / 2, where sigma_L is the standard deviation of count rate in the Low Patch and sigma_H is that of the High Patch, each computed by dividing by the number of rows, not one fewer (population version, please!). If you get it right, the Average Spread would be 13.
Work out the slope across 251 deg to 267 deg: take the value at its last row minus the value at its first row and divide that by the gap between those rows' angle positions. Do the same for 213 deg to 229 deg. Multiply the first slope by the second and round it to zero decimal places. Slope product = -1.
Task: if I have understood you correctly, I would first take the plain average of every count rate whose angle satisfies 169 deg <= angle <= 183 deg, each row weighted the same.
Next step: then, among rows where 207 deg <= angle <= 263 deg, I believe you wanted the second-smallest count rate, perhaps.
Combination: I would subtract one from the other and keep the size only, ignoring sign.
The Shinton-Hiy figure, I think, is 17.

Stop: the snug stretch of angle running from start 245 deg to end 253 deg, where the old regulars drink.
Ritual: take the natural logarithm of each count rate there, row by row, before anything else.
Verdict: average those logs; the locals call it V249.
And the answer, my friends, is 5.95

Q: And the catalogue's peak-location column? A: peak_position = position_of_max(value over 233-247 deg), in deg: 242.0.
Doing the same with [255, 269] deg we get 266.0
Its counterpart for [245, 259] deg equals 258.0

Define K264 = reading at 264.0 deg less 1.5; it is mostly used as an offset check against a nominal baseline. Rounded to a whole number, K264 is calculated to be 407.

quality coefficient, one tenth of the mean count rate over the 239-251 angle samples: 40.2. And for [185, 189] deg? 38.3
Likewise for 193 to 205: 38.9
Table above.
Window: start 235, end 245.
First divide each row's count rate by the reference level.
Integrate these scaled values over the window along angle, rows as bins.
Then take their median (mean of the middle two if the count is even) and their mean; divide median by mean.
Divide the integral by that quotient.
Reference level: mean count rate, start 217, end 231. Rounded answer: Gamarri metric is 10.5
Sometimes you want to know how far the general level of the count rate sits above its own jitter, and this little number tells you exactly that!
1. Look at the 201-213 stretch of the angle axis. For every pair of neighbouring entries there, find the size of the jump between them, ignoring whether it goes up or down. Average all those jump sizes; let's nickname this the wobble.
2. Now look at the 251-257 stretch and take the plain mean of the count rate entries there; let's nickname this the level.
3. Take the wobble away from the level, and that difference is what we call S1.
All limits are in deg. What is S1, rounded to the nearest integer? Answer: 358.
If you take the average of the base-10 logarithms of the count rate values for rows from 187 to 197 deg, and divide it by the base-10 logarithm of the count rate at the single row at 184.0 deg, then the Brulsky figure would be 1.01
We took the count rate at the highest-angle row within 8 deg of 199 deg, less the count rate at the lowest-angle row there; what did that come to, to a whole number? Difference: -17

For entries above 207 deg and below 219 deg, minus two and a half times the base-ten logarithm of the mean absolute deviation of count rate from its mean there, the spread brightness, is -3.39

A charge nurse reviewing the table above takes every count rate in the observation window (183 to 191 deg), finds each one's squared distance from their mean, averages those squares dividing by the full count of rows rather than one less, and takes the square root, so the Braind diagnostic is 13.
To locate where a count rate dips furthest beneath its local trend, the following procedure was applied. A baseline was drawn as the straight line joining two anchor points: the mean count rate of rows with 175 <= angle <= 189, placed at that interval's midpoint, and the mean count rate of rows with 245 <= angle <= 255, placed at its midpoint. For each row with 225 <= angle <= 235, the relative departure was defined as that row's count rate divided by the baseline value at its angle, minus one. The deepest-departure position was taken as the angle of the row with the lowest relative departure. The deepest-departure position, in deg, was 230.0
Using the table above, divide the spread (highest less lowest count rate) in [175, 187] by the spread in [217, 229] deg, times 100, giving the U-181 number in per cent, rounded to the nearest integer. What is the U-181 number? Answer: 99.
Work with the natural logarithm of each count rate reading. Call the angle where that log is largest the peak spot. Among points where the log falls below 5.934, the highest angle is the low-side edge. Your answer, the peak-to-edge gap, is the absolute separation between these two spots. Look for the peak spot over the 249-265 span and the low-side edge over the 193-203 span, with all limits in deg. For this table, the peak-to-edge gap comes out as 58 deg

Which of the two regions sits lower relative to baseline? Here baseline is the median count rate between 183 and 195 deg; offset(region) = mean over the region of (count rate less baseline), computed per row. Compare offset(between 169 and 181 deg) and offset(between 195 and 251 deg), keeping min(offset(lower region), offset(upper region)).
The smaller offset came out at -11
